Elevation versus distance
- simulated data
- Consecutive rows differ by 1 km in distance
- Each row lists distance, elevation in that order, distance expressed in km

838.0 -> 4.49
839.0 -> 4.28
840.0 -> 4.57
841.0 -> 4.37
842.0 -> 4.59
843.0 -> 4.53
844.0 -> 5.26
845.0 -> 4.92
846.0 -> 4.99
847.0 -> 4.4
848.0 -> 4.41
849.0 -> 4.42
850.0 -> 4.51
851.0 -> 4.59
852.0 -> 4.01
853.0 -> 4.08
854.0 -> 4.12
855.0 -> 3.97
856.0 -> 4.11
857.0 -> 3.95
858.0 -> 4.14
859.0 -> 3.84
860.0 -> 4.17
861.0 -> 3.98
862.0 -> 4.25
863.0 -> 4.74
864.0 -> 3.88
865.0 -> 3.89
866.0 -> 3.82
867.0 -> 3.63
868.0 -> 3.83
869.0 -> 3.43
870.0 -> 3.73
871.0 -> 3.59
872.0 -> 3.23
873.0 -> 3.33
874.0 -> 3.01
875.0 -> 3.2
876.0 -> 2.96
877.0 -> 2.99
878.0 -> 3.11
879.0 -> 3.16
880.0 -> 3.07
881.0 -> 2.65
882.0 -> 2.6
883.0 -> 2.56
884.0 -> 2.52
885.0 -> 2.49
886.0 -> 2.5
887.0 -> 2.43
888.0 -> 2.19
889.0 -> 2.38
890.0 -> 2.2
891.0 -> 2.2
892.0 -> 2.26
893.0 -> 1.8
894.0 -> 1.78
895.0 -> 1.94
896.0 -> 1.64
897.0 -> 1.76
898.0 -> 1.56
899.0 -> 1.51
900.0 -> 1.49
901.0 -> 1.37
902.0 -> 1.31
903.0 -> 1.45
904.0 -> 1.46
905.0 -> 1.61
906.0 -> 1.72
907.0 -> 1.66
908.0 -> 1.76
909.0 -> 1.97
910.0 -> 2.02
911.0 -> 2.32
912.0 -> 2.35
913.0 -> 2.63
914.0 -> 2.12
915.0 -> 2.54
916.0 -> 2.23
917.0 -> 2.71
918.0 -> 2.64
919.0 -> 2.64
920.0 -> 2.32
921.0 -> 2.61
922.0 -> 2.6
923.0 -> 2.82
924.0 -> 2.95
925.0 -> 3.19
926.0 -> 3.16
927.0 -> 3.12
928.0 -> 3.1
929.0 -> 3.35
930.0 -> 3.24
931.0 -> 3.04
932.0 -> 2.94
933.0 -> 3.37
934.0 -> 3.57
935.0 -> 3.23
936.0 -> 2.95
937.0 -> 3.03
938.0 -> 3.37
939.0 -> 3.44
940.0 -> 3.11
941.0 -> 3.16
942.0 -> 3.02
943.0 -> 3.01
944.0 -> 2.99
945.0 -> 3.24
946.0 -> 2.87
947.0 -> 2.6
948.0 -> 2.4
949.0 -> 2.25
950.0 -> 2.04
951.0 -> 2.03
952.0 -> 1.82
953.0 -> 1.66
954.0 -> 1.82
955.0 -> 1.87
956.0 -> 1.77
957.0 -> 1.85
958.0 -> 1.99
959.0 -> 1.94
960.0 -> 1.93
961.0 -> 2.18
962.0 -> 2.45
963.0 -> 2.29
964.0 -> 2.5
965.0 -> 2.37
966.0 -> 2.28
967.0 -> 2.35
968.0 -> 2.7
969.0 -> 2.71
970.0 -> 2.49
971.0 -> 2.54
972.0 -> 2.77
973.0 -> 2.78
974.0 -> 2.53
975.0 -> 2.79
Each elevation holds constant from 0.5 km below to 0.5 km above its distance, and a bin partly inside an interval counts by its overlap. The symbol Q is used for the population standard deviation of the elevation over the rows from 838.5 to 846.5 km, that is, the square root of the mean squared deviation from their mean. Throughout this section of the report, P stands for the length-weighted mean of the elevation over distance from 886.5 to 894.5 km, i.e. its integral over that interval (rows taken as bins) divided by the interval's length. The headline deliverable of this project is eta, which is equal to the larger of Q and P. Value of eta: 2.2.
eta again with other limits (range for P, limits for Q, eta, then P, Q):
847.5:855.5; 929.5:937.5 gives 4.3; 4.3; 0.21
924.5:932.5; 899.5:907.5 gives 3.1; 3.1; 0.13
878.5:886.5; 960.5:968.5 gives 2.7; 2.7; 0.15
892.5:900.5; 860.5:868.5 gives 1.7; 1.7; 0.32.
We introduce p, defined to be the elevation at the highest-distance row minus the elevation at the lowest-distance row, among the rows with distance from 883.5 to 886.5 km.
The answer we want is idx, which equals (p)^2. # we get 0.00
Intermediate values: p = -0.02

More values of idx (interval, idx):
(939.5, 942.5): 0.01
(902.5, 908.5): 0.10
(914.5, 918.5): 0.01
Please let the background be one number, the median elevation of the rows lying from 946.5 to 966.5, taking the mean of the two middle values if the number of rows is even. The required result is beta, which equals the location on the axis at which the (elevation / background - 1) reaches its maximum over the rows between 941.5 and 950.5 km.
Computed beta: 945.0 km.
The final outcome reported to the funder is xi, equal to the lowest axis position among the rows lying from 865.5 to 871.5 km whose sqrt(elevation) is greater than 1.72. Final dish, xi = 866.0 km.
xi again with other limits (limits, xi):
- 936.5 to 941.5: 937.0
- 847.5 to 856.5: 848.0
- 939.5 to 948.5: 940.0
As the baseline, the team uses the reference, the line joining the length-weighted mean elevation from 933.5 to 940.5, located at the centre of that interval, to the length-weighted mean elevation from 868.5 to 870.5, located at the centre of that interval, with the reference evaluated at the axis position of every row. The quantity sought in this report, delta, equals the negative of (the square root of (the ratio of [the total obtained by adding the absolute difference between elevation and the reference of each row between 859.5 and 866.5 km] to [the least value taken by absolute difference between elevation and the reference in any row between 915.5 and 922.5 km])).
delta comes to -2.3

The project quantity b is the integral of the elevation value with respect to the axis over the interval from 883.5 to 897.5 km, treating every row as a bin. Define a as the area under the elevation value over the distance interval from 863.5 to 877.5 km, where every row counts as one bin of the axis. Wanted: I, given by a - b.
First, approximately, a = 49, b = 30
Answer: 18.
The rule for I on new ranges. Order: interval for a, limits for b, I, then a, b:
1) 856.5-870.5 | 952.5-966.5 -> 26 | 55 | 29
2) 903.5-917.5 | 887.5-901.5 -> 3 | 29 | 26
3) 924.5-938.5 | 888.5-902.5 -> 19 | 45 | 25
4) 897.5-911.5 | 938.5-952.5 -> -15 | 23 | 38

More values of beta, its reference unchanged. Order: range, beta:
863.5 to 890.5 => 865.0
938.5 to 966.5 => 939.0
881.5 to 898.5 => 882.0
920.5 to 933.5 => 933.0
